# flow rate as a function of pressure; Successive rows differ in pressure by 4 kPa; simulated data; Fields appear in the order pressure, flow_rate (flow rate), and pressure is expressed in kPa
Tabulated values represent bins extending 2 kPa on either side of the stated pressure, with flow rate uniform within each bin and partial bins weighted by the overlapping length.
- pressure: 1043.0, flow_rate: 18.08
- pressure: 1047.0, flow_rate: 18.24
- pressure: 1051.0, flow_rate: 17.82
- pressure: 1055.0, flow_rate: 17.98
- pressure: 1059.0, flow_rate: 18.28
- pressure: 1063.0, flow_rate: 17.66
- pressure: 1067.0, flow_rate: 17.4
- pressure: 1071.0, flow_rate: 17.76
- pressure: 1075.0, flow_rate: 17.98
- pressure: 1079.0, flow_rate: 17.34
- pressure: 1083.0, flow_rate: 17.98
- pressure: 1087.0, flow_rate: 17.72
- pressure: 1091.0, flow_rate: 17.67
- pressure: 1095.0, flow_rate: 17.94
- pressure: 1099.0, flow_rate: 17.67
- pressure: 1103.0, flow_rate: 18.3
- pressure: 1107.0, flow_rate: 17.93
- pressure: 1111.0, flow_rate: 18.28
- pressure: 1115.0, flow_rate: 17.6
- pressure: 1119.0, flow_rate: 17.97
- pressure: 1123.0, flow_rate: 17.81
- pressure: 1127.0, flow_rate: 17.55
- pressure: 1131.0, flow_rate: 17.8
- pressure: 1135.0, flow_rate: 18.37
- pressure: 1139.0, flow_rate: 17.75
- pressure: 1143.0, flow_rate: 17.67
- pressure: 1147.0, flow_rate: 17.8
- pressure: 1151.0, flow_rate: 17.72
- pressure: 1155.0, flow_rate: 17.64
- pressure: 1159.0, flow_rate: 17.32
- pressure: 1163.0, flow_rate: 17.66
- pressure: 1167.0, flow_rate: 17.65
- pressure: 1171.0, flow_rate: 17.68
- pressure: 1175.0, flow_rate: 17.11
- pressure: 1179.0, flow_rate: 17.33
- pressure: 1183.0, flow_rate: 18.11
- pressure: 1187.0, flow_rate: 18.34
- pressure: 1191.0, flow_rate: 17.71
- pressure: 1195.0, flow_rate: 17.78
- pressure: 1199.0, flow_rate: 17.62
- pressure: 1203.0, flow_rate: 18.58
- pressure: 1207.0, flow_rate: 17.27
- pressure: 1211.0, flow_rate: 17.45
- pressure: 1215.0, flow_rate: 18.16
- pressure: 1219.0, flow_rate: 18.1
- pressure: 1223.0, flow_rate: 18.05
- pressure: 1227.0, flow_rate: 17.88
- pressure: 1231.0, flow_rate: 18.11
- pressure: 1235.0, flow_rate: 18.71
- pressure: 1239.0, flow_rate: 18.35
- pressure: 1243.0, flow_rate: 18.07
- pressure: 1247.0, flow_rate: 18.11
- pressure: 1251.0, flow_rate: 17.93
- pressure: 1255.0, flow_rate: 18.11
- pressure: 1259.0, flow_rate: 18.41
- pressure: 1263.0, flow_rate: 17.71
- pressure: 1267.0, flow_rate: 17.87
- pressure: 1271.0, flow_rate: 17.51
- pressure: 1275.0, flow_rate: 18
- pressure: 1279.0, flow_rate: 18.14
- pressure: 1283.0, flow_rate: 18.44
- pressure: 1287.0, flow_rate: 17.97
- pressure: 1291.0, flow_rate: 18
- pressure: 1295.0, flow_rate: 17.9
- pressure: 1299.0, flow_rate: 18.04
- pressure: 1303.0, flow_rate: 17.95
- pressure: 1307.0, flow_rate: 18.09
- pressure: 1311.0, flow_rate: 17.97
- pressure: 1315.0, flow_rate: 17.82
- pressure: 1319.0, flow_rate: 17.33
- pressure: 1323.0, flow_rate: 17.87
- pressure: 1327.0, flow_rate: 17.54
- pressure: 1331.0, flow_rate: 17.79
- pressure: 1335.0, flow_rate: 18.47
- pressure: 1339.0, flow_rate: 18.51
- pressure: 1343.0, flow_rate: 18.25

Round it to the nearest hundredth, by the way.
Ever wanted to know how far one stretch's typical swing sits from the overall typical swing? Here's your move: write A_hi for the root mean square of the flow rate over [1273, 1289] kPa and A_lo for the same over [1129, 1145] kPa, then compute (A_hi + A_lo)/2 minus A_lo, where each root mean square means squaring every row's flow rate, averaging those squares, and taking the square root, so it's 0.12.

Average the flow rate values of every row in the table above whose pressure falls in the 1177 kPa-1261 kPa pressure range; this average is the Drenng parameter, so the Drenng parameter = 18.01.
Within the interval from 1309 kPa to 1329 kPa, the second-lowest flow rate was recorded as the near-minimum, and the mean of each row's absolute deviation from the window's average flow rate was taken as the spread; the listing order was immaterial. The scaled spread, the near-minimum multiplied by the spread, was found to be 3.8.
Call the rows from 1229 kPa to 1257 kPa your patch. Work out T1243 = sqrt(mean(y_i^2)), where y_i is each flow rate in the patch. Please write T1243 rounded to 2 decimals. 18.20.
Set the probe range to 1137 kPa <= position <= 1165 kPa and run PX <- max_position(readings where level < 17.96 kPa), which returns 1163.0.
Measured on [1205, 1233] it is 1227.0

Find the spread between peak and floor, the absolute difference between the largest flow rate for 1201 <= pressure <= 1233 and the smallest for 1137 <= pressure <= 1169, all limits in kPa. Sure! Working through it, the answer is 1.26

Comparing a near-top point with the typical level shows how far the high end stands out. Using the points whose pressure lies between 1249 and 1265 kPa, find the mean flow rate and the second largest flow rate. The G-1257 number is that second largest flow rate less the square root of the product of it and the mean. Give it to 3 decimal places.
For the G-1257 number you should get 0.035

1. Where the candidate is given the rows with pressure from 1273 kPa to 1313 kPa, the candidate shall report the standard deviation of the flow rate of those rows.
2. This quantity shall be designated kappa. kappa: 0.15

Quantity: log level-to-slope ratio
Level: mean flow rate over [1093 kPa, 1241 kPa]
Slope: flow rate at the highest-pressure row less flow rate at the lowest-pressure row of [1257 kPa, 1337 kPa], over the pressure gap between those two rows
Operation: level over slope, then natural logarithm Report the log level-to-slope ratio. 10.0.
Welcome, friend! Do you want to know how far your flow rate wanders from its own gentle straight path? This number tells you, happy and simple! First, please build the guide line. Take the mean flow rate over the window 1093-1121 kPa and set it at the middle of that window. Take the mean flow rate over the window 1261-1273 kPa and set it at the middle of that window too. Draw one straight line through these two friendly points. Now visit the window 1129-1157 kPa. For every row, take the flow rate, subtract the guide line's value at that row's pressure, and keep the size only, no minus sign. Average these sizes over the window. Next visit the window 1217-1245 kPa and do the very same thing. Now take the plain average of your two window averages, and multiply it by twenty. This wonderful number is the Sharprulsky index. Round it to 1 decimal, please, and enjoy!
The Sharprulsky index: 6.3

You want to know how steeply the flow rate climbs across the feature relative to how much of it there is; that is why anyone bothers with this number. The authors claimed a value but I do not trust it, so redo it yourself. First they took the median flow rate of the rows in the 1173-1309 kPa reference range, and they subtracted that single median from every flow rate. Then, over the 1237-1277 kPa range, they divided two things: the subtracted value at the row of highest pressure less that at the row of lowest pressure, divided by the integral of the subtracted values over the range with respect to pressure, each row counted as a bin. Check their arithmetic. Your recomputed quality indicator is 0.67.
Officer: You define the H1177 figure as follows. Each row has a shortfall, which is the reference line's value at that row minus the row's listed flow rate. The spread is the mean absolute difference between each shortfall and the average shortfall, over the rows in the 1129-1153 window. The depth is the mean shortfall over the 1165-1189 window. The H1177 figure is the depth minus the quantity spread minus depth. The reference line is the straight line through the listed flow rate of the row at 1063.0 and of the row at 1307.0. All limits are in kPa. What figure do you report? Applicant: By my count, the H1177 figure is 0.14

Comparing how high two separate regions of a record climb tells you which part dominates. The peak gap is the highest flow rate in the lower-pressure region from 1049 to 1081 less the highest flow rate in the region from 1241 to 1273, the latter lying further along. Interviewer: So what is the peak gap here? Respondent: -0.13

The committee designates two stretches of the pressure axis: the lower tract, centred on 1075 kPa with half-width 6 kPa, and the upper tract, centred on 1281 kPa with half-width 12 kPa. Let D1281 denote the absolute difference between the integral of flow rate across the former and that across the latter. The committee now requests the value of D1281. 220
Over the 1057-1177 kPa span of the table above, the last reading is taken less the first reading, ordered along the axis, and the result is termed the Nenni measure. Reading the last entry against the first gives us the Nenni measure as -1.2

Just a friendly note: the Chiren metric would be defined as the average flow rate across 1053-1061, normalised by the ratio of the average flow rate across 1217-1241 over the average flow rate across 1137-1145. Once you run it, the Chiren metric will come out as 17.6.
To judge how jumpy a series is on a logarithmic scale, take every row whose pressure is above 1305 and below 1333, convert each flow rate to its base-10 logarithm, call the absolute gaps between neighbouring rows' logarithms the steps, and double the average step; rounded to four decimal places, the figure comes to 0.0154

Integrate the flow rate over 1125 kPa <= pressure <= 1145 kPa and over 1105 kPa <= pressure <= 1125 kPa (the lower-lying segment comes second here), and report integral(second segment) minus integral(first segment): 1.8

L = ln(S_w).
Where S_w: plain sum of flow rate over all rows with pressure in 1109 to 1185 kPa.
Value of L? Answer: 5.82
